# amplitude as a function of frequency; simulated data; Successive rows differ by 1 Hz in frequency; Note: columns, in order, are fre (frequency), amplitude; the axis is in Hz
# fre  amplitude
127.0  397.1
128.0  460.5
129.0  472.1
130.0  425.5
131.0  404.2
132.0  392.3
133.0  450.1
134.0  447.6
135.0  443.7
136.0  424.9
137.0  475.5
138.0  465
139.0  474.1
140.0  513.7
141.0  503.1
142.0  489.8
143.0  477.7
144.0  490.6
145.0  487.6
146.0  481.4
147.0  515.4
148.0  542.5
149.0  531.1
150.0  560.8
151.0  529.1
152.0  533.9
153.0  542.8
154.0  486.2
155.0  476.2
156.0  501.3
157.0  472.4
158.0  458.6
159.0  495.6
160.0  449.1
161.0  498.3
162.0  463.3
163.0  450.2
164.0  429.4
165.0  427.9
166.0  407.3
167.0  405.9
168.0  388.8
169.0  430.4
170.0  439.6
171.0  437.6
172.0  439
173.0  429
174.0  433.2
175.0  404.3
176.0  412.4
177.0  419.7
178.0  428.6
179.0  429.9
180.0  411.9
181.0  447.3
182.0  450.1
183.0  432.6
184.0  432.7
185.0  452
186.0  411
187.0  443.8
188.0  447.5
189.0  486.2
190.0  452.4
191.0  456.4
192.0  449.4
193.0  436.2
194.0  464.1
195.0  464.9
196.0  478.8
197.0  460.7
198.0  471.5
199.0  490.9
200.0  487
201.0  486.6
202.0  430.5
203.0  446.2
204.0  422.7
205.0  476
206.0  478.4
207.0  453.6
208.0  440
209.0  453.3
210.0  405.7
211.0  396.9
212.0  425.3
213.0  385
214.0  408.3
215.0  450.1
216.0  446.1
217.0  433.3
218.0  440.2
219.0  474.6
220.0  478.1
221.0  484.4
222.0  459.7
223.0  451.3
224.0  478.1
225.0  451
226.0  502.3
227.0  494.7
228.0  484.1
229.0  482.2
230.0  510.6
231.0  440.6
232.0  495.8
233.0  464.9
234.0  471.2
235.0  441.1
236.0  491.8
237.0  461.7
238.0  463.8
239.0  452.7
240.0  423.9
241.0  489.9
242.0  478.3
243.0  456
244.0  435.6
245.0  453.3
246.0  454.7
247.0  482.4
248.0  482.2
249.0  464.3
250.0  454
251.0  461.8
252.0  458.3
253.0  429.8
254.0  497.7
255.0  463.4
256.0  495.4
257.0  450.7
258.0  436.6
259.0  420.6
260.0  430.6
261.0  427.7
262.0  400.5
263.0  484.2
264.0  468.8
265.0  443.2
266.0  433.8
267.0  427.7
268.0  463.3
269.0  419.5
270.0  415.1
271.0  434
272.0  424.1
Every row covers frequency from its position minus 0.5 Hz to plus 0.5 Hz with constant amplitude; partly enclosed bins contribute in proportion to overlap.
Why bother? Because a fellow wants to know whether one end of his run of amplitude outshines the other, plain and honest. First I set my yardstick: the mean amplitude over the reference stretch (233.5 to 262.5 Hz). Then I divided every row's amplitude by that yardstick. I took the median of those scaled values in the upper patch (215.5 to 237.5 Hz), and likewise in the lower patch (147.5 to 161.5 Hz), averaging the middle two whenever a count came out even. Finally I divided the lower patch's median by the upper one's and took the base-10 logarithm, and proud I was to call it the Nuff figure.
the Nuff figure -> 0.024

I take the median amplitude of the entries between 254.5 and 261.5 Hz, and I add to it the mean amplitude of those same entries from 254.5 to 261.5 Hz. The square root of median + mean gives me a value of 29.7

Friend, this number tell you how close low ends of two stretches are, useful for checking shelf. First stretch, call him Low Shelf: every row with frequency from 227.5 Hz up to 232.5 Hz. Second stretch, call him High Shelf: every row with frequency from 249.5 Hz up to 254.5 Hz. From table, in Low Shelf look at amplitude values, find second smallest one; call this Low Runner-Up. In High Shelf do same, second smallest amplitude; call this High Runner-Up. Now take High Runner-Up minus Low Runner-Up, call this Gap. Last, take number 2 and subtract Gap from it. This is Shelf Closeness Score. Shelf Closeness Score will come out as 30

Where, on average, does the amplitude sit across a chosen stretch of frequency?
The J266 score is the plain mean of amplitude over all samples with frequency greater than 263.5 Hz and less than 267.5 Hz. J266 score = 443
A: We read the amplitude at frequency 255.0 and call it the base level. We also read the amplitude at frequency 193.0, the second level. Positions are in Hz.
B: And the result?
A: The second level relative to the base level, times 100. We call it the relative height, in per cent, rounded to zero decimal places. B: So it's 94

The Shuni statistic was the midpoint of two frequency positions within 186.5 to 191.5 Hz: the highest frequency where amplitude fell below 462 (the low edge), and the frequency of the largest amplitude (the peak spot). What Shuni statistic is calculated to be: 190.0 Hz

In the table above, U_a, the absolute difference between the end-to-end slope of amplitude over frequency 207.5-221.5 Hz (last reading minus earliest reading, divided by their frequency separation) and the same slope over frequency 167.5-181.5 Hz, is 1.1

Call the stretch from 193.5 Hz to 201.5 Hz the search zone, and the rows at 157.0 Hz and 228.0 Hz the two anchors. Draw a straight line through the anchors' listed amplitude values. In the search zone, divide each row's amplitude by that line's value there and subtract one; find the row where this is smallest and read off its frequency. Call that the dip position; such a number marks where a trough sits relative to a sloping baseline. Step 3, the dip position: 197.0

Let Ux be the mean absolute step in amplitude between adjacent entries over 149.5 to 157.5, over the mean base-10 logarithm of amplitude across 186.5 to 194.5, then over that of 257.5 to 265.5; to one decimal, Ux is 3.4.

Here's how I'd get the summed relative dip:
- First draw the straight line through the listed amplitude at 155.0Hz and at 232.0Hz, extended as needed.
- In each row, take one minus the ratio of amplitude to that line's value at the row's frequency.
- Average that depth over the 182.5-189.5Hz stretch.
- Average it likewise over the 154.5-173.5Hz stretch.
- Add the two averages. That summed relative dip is 0.15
